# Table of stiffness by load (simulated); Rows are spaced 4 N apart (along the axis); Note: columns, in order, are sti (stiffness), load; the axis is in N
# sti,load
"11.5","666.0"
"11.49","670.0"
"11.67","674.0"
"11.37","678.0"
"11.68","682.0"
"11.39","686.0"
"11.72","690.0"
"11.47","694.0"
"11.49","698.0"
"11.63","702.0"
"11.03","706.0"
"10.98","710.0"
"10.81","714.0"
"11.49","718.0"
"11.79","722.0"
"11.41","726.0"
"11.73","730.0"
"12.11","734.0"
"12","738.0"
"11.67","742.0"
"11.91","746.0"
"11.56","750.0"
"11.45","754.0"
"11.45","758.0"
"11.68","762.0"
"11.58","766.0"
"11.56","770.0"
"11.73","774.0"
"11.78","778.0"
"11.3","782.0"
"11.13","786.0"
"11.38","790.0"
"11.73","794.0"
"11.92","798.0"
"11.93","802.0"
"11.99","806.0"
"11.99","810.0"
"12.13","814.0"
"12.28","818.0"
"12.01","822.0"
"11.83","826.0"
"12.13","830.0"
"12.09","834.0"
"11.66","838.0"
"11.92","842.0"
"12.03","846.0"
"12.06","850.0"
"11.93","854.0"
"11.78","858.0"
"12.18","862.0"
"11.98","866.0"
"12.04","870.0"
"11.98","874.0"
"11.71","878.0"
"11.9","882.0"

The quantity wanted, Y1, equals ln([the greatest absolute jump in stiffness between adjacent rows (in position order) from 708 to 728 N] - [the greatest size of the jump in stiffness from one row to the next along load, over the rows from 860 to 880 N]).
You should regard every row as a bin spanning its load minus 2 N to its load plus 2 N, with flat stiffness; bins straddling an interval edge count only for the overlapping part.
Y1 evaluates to -0.9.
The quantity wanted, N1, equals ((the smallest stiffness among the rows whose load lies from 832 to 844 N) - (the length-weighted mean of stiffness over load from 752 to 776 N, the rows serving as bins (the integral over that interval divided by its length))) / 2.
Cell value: 0.0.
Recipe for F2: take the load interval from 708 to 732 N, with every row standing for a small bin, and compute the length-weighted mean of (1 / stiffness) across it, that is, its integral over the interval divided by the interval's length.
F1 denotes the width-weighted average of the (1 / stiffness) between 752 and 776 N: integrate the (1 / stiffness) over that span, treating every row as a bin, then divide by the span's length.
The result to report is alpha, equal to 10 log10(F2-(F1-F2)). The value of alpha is -10.5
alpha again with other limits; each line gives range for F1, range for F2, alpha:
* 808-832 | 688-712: -10.3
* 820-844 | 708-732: -10.3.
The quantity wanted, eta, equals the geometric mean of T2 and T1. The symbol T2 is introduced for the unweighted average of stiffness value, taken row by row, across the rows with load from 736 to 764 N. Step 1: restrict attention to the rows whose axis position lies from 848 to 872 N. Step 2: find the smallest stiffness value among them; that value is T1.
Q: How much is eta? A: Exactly 11.7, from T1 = 11.78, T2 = 11.7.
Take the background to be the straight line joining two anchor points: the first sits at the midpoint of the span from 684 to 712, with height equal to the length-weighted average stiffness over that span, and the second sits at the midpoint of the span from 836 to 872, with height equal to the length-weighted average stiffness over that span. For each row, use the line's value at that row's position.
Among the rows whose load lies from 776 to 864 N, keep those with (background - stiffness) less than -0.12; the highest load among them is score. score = 862.0 N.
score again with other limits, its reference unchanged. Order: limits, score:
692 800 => 798.0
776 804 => 802.0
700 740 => 738.0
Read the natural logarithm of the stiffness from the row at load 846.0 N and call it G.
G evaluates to 2.49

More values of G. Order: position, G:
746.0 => 2.48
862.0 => 2.50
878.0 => 2.46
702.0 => 2.45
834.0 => 2.49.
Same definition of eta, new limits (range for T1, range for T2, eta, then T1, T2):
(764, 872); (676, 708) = 11.3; 11.13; 11.5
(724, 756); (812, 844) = 11.7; 11.41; 12.0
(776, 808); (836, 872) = 11.5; 11.13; 12.0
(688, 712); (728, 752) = 11.4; 10.98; 11.8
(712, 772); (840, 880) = 11.4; 10.81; 12.0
